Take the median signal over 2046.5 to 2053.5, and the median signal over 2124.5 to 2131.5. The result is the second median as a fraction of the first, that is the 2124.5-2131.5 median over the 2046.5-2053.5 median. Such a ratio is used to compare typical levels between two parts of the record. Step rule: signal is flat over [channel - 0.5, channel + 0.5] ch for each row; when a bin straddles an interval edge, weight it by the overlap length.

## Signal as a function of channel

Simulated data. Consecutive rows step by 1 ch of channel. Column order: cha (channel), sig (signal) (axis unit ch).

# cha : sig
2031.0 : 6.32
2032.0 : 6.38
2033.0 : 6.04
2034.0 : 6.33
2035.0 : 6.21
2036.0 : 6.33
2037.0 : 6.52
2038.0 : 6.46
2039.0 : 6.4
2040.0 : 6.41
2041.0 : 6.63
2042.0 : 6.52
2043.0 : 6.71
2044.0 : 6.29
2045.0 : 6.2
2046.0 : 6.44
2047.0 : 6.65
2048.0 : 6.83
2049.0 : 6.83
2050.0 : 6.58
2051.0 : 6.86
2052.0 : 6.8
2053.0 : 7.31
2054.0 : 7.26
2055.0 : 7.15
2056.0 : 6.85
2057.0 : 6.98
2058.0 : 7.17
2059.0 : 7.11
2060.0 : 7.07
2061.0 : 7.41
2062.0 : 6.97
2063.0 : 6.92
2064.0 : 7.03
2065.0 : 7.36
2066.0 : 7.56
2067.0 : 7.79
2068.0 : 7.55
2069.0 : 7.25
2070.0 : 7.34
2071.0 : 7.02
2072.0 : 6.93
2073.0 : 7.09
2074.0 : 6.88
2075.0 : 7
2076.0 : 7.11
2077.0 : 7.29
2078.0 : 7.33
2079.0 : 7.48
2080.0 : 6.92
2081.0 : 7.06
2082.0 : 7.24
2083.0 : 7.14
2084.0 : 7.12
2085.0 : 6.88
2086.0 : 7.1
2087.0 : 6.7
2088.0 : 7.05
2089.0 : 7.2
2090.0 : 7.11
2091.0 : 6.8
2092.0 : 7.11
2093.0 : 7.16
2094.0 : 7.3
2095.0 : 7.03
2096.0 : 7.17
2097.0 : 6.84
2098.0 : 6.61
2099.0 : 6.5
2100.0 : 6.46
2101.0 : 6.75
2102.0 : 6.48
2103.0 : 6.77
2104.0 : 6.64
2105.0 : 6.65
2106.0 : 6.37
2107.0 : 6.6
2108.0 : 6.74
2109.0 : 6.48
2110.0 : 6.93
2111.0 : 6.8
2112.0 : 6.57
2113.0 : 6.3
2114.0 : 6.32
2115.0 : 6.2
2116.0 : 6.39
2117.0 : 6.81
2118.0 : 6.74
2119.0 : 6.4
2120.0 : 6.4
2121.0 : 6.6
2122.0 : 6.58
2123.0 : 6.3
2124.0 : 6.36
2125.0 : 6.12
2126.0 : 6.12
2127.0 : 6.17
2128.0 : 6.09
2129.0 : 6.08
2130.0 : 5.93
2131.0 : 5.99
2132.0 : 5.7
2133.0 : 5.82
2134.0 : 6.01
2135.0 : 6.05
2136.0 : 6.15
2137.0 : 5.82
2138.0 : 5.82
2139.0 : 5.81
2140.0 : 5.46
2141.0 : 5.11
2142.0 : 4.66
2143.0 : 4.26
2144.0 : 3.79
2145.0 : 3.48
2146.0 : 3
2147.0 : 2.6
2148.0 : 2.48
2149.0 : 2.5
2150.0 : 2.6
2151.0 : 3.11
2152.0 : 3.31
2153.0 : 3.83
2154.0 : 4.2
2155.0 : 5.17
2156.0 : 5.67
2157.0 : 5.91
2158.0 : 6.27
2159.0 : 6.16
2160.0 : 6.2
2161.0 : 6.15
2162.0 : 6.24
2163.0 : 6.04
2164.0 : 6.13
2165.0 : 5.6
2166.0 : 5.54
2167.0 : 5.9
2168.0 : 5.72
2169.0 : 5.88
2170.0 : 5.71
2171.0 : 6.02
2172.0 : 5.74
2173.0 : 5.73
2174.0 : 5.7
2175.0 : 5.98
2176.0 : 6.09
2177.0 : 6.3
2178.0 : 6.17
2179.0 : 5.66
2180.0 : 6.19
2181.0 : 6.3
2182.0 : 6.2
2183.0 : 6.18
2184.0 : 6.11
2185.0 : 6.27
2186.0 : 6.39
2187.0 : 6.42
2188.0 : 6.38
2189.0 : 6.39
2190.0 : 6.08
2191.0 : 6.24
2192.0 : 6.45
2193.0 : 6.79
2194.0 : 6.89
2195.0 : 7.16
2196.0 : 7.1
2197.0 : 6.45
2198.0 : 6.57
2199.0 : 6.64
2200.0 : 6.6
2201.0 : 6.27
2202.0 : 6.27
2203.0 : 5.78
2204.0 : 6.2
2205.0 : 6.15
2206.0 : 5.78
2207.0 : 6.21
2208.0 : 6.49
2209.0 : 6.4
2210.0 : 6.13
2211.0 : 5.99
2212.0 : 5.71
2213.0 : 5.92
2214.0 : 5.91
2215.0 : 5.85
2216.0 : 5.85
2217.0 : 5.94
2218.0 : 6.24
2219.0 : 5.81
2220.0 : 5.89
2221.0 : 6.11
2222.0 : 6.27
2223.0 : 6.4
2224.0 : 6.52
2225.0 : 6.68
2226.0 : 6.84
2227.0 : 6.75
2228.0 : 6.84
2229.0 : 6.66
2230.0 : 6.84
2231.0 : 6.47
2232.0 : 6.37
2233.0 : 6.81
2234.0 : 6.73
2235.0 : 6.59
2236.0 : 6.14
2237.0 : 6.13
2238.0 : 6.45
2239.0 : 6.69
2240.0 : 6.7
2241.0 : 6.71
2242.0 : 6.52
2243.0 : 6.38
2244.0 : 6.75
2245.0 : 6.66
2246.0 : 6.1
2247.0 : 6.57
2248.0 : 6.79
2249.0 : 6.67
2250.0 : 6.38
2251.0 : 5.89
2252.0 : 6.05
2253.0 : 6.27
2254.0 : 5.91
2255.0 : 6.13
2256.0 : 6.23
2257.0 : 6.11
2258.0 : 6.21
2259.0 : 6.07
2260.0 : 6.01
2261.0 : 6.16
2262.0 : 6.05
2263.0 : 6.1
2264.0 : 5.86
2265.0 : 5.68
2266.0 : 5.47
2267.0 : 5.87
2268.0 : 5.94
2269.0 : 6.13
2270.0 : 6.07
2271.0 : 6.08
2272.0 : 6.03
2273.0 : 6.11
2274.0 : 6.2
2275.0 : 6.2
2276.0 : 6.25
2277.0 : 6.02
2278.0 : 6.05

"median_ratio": 0.89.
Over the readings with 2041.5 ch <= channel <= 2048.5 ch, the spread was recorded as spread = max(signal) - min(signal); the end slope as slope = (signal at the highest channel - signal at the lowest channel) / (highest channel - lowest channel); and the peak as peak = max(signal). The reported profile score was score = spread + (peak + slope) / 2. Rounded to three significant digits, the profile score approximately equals 4.07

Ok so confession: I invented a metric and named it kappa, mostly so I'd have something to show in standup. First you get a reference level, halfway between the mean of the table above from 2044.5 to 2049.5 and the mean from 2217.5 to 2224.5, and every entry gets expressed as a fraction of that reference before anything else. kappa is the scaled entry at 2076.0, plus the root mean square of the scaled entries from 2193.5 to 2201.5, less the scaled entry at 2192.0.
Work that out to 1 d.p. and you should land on 1.2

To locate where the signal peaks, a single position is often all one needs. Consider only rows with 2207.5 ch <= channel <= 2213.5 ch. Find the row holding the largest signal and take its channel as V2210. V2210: 2208.0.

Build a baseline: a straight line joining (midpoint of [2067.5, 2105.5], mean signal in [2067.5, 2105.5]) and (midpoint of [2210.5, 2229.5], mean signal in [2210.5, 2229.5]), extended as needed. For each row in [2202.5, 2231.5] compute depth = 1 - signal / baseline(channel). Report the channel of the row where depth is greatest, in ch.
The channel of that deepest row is 2212.0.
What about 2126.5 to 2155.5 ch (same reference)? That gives 2148.0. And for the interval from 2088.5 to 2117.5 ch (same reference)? 2115.0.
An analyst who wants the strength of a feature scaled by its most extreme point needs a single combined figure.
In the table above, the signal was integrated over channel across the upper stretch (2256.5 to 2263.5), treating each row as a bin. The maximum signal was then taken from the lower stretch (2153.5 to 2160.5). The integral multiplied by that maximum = 268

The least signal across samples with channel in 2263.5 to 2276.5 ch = 5.47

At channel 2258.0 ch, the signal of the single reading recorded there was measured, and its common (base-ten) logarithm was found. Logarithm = 0.79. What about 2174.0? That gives 0.76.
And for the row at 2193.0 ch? 0.83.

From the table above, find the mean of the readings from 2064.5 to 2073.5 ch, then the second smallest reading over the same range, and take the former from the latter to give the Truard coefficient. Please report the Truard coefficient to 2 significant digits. -0.30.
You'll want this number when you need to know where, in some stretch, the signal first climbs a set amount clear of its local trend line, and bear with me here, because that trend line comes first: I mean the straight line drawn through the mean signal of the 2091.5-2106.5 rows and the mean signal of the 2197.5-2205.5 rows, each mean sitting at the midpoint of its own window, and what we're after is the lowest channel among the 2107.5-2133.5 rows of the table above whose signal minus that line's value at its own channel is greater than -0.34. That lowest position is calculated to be 2108.0 ch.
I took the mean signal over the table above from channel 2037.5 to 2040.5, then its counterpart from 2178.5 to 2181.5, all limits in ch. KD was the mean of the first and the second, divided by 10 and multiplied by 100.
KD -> 62.4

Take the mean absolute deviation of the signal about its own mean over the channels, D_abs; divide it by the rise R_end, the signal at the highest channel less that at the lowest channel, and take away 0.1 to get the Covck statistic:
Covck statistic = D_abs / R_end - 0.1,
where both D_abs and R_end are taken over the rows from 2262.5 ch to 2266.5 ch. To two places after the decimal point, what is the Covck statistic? -0.42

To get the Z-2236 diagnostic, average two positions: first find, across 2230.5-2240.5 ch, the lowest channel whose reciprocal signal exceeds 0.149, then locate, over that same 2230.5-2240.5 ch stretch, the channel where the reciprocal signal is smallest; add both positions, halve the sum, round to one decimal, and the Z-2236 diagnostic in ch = 2232.0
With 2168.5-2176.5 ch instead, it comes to 2172.5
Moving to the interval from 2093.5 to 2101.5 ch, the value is 2096.0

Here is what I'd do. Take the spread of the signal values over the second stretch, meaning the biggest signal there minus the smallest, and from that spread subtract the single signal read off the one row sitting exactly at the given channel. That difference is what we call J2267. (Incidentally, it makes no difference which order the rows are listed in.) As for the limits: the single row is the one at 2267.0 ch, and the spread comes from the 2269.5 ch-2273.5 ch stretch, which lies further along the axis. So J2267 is -5.79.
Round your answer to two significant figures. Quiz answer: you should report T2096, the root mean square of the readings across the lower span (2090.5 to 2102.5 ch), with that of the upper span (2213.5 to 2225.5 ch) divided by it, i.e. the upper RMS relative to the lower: 0.89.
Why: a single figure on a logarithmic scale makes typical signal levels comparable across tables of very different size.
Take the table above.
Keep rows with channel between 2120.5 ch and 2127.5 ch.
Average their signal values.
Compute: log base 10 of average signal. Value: 0.801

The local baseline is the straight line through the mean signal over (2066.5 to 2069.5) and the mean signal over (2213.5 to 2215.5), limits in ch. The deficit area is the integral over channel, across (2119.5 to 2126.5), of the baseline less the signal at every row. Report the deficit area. 3.9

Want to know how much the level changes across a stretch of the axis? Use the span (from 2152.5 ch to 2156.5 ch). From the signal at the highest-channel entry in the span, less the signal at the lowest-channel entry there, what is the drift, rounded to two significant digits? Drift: 1.8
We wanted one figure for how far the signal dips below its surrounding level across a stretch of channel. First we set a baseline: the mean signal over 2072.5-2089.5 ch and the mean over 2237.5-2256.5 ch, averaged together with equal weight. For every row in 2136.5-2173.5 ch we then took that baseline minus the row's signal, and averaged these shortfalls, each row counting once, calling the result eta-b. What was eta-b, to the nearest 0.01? 1.79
